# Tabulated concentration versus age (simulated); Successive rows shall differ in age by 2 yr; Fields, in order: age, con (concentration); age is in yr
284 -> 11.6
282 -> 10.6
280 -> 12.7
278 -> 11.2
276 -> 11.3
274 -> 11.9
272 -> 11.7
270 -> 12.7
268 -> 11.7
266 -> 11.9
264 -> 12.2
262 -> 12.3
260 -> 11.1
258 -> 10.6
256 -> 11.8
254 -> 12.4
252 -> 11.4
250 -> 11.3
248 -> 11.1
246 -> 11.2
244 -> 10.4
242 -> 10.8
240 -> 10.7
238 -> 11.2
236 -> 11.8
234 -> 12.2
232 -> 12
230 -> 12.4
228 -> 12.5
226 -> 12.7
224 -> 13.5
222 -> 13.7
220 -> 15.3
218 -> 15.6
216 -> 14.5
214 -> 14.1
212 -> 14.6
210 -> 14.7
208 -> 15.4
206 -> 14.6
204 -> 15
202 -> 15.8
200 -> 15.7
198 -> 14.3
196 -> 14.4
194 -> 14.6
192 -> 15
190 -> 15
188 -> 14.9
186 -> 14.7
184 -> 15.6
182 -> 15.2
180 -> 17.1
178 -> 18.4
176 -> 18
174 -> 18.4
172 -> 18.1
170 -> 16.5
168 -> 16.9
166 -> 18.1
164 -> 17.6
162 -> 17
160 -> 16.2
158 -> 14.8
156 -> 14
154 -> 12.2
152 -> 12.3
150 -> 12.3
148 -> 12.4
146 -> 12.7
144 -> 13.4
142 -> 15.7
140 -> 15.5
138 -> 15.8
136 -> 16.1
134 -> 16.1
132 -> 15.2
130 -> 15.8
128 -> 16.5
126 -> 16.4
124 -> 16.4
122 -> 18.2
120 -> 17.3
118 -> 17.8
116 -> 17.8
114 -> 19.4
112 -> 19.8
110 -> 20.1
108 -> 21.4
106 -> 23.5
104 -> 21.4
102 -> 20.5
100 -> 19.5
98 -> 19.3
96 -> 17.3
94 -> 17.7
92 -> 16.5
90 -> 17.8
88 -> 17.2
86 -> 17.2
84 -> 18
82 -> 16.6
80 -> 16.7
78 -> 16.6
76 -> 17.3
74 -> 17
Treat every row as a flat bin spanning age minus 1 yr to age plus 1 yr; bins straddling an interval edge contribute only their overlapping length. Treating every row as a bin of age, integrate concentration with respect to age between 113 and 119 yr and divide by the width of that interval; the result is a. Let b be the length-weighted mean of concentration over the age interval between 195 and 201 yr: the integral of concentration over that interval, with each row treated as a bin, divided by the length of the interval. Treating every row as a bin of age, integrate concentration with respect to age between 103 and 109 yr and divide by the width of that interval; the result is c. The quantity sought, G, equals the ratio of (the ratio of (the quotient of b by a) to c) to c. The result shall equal 0.0017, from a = 18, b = 14.8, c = 22.1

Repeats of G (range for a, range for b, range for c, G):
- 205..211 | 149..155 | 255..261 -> 0.0066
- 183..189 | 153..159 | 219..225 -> 0.0045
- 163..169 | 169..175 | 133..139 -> 0.0039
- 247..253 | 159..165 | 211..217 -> 0.0072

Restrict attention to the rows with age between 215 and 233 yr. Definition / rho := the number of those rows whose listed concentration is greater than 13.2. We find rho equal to 5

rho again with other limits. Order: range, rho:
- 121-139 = 9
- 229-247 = 0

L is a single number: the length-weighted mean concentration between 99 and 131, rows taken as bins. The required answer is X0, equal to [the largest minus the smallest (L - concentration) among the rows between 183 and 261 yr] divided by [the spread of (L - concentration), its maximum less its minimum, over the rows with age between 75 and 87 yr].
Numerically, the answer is 3.9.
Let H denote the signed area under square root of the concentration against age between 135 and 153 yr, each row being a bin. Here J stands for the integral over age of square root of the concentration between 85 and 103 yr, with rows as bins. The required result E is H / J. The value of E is 0.88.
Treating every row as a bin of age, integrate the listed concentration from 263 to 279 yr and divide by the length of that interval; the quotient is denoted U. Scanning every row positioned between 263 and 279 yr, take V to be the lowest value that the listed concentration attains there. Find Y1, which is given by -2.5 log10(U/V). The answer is -0.059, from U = 12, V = 11.2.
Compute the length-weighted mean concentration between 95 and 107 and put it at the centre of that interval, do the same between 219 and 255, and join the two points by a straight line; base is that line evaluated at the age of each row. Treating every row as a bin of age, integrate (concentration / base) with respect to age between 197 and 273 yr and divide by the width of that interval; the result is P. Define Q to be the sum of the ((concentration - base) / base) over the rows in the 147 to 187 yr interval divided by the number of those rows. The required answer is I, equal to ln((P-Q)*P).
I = 0.13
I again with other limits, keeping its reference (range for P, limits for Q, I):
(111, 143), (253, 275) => -0.38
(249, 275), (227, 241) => 0.26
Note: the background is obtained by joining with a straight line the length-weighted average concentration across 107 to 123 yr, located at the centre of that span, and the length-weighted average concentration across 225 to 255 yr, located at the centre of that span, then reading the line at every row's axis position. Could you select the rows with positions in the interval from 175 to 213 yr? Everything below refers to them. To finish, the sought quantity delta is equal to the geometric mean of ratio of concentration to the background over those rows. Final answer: 1.08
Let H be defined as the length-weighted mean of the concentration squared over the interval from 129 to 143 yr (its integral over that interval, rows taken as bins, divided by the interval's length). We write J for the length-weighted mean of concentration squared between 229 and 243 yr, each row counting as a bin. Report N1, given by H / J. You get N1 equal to 1.8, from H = 248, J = 135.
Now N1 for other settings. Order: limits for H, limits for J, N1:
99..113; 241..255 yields 3.5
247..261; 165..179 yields 0.4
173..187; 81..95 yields 0.9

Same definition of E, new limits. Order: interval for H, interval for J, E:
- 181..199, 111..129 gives 0.92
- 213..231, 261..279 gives 1.08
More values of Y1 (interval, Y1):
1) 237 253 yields -0.062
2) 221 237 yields -0.071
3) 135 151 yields -0.159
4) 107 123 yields -0.100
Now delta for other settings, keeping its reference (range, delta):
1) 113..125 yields 0.95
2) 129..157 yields 0.82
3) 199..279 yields 1.09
